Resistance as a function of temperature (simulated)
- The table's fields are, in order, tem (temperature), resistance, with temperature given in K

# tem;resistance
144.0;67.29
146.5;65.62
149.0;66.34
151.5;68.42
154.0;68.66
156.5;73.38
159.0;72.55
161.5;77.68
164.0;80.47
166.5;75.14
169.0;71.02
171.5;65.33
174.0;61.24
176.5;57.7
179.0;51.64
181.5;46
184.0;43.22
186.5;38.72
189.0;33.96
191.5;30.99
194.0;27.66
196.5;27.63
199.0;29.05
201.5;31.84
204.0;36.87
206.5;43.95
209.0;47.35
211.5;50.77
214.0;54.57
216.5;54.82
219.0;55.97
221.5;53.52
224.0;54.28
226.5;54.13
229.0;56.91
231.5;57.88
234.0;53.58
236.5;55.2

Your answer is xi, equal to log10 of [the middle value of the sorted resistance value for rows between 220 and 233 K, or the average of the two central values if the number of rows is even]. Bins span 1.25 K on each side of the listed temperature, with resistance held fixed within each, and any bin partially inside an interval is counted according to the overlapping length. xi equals 1.73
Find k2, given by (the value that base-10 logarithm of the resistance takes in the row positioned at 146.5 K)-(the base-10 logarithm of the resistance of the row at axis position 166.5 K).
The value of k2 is -0.06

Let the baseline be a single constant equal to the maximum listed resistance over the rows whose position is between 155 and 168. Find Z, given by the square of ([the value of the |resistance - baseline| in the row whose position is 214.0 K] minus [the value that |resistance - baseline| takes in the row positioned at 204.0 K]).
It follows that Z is 313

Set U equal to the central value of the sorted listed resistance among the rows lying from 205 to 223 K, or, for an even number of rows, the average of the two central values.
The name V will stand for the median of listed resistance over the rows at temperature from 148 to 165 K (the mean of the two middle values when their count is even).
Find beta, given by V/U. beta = 1.4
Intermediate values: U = 54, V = 73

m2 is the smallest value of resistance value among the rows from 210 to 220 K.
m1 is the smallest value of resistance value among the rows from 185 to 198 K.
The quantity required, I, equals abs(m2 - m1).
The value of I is 23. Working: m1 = 27.63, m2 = 50.77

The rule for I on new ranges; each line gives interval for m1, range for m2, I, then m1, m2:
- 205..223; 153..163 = 25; 43.95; 68.66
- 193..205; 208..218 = 20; 27.63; 47.35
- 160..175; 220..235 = 8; 61.24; 53.52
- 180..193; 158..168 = 42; 30.99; 72.55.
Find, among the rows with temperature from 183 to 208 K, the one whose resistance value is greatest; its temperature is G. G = 206.5 K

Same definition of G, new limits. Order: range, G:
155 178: 164.0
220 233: 231.5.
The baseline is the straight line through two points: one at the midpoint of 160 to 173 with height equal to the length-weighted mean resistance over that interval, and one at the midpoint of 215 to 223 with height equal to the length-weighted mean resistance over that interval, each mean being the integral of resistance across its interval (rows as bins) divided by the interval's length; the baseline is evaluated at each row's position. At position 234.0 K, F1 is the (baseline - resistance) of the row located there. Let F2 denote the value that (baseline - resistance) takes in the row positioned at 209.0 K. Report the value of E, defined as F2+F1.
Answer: 7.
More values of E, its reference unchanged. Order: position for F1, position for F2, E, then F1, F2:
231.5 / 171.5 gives -1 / -7.6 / 7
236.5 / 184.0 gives 17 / -6.8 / 24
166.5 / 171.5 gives 5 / -1.5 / 7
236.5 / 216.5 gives -6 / -6.8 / 1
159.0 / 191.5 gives 37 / 3.8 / 34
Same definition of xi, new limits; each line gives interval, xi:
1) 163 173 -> 1.86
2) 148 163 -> 1.85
